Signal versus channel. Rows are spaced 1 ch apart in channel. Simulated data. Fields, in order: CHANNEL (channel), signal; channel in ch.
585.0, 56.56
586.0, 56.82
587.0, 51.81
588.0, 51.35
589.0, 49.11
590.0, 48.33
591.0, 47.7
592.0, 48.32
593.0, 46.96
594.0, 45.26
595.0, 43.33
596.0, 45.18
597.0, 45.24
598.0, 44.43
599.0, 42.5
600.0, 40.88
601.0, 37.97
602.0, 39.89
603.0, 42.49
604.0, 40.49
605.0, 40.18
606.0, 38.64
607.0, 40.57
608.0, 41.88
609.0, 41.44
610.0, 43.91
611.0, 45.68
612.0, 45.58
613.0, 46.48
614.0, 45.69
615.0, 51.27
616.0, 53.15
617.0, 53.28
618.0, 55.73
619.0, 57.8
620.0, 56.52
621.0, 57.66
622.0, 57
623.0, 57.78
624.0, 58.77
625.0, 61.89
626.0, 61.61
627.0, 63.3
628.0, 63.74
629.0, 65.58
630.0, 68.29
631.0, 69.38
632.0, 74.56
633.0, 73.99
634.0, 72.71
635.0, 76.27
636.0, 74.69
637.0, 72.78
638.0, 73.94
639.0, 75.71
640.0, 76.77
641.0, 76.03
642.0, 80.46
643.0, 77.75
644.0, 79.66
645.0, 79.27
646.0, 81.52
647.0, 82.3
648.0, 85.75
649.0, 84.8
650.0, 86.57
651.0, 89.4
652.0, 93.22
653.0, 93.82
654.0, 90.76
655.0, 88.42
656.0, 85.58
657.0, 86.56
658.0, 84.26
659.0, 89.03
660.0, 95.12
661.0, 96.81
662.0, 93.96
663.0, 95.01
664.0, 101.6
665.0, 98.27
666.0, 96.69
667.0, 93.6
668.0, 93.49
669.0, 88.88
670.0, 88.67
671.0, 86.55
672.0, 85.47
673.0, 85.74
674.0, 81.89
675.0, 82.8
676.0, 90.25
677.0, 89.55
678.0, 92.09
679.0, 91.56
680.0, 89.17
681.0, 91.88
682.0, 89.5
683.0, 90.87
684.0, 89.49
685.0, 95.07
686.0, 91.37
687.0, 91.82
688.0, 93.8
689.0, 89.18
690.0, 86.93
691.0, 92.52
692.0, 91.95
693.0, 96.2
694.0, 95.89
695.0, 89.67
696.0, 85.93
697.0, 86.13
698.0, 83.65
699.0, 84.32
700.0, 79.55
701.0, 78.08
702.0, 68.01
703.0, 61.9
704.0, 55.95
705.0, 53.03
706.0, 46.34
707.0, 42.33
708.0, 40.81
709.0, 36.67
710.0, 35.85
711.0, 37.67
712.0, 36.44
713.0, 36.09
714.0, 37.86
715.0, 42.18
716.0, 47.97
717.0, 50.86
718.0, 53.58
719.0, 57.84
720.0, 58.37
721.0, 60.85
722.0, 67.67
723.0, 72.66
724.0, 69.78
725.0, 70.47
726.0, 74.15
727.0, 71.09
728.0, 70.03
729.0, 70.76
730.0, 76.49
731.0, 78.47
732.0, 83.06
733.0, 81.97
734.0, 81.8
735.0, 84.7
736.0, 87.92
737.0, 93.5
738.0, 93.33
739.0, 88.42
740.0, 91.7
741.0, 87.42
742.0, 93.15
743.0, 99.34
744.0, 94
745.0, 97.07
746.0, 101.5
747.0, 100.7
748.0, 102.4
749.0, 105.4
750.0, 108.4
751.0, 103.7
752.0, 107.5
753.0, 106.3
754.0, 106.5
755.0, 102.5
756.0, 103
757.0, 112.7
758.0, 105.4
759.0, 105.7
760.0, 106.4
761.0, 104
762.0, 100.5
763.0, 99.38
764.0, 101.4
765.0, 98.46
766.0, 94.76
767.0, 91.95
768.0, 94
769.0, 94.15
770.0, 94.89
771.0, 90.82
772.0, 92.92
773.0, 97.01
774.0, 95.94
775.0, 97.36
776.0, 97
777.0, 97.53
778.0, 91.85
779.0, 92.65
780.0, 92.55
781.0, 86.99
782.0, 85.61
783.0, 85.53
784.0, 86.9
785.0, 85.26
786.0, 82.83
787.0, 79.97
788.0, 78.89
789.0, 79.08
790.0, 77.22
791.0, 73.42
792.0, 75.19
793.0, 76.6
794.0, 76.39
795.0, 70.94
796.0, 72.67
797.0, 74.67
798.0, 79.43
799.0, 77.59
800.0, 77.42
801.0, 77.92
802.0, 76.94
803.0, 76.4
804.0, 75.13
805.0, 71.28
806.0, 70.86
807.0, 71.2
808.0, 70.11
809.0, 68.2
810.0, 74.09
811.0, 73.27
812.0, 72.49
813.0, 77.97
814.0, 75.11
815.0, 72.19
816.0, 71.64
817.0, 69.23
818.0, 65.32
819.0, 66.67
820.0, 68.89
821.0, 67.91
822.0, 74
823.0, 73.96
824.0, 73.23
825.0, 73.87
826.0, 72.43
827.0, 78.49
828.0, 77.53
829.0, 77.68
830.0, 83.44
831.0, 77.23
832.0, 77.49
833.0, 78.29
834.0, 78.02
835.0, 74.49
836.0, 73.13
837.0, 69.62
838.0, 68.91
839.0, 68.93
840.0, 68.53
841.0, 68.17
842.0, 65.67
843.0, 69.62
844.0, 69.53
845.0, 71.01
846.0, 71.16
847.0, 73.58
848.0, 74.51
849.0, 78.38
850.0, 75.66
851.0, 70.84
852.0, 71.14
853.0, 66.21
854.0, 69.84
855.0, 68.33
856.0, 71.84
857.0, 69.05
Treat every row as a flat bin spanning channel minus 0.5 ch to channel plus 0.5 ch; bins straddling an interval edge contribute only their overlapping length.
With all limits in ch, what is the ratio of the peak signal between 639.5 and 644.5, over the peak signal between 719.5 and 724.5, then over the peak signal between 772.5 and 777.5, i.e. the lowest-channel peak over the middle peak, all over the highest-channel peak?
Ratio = 0.011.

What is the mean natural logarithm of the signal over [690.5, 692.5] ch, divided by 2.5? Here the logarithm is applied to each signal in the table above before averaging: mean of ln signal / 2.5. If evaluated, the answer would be 1.81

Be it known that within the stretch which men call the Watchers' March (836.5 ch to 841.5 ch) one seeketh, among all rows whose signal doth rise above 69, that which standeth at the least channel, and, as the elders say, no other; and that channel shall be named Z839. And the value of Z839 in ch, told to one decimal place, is 837.0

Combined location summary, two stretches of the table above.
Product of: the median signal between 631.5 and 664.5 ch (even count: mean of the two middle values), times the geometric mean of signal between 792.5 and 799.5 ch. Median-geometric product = 6355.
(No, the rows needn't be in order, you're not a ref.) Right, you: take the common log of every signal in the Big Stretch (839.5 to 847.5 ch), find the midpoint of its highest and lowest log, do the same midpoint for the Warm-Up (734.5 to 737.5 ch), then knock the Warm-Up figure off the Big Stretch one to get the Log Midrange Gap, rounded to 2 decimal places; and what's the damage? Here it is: -0.11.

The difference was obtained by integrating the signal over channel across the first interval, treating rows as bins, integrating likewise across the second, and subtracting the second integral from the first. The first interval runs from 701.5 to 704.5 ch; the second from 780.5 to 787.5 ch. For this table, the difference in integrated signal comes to -407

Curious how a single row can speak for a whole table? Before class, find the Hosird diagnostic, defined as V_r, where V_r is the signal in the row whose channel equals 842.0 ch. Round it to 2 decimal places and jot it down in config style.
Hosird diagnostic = 65.67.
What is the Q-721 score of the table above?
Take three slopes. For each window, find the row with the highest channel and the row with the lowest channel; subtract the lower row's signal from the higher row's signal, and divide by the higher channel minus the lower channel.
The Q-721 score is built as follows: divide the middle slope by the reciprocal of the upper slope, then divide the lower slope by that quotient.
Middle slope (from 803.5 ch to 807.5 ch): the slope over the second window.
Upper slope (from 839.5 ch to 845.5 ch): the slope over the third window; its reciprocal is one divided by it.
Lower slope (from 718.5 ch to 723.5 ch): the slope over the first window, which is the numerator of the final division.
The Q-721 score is -5.7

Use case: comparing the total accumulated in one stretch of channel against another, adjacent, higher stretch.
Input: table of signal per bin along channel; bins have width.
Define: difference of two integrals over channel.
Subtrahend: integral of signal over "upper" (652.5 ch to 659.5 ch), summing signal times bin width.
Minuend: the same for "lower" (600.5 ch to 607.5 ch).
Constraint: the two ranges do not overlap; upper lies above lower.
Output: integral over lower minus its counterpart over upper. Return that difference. -338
